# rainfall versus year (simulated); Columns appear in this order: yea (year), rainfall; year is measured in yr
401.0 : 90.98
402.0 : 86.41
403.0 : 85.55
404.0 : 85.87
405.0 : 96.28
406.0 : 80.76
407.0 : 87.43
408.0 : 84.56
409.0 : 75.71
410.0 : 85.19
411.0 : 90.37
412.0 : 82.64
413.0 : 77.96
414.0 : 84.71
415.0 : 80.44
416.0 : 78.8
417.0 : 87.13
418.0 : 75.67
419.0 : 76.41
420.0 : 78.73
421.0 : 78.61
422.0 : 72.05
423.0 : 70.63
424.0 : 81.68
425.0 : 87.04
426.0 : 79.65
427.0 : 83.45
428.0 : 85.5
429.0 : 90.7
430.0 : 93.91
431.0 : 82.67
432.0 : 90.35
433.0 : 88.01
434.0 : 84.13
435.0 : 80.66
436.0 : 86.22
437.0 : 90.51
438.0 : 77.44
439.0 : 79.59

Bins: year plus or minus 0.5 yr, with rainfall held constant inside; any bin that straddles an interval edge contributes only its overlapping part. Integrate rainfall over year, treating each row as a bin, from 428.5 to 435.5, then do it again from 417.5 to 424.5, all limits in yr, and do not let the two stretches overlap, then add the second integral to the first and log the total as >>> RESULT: 1144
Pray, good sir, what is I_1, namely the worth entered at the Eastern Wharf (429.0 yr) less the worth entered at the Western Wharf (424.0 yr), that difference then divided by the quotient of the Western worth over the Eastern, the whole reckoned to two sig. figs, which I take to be 10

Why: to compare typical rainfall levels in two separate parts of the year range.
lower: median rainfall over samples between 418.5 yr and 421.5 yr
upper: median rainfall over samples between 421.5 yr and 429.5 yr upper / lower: 1.05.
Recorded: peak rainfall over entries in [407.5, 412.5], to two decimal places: 90.37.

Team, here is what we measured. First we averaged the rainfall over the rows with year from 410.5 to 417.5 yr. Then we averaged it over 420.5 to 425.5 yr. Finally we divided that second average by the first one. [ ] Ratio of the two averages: 0.94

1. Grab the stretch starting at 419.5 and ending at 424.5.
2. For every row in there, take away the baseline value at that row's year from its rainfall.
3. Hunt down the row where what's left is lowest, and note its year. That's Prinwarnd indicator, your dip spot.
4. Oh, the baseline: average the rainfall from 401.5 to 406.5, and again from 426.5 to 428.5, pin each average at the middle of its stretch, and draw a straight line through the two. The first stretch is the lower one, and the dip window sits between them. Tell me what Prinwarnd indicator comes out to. 423.0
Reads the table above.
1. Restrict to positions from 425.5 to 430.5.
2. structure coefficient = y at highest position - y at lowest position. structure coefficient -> 14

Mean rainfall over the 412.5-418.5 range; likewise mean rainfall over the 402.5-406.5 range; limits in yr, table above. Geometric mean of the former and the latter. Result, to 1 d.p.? 83.9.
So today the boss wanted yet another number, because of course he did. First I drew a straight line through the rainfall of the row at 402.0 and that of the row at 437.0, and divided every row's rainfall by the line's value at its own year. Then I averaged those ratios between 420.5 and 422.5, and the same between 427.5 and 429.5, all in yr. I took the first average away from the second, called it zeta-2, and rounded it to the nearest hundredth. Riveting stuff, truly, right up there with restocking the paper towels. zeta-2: 0.13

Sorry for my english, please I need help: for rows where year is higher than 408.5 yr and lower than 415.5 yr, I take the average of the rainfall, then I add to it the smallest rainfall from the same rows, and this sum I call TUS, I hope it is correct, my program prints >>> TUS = 158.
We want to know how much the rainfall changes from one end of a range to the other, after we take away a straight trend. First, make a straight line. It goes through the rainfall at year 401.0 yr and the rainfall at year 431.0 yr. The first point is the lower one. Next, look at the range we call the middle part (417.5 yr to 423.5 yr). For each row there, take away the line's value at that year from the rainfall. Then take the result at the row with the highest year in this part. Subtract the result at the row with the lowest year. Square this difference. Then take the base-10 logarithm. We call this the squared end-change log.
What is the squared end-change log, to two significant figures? 1.1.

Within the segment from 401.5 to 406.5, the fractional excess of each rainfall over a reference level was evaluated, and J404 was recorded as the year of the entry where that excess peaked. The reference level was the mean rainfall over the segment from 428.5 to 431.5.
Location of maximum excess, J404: 405.0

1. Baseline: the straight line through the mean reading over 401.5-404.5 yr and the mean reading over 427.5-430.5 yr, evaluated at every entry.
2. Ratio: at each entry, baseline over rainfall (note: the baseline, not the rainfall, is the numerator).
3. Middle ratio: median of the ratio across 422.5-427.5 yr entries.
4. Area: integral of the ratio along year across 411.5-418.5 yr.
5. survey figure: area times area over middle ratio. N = 53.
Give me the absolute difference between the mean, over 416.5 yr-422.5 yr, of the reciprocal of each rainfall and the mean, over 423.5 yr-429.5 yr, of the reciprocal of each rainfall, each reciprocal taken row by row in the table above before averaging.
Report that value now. 0.0010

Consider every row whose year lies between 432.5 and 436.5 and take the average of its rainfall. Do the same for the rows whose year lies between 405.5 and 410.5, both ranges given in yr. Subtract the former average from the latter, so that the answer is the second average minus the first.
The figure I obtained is -2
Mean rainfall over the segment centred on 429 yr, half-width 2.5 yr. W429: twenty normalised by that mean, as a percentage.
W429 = 22.9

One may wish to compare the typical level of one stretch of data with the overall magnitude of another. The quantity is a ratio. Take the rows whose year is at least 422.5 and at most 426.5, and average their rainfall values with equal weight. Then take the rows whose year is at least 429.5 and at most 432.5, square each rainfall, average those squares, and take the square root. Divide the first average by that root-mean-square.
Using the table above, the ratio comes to 0.90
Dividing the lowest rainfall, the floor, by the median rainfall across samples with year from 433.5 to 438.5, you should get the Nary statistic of 0.920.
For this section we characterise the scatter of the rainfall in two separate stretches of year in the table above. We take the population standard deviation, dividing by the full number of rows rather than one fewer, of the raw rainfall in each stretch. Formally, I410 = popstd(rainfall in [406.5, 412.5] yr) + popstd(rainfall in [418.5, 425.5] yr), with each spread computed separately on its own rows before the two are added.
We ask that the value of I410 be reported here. 9.7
